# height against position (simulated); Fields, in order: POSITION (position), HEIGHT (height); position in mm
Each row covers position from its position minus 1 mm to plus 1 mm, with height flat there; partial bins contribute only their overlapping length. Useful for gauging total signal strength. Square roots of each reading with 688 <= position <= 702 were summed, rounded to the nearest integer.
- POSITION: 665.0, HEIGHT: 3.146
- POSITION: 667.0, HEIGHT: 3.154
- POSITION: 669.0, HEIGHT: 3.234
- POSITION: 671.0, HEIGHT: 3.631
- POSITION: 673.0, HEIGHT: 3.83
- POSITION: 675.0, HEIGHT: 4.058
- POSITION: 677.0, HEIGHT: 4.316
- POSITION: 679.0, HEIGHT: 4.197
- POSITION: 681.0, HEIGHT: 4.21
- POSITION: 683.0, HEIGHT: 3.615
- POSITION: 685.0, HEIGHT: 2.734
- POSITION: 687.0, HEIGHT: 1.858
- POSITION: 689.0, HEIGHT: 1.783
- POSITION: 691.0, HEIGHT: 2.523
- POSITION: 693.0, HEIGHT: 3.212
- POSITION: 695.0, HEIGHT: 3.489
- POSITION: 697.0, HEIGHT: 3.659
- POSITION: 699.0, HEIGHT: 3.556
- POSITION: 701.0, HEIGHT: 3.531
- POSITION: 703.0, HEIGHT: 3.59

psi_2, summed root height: 12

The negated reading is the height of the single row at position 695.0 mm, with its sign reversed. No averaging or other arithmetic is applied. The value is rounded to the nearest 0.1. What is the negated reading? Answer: -3.5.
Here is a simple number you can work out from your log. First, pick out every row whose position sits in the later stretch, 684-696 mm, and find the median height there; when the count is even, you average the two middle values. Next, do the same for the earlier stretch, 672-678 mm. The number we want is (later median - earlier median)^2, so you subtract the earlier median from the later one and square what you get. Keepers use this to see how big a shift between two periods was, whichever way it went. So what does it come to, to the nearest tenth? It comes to 2.0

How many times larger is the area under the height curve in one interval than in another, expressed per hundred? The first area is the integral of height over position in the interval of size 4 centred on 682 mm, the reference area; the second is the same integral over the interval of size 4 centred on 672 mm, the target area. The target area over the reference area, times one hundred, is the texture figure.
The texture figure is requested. 95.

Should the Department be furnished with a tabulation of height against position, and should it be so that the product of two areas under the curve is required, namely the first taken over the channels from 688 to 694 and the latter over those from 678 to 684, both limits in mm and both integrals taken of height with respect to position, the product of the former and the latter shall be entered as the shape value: 362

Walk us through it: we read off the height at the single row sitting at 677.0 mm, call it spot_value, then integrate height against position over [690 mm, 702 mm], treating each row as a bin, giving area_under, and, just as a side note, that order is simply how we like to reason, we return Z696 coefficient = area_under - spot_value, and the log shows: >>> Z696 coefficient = 35.6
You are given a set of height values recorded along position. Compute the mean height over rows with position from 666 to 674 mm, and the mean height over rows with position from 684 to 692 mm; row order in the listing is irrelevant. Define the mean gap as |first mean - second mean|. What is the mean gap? 1.24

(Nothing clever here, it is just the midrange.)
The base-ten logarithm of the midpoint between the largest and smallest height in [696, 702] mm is 0.56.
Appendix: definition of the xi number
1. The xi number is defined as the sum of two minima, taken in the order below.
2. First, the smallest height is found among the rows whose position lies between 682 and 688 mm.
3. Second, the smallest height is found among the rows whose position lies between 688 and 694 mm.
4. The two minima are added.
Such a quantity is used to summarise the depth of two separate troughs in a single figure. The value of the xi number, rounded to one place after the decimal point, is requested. 3.6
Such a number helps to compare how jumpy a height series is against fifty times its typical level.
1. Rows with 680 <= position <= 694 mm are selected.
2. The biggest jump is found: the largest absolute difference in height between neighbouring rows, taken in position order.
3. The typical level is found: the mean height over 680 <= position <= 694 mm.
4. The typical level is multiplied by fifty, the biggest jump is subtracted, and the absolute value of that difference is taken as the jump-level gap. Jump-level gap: 142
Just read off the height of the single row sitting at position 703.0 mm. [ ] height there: 3.59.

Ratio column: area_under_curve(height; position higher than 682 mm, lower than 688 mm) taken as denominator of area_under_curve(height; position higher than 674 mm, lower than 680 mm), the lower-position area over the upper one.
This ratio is 1.5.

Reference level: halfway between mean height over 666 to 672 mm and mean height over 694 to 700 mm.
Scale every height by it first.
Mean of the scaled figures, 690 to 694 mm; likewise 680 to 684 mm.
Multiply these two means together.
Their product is 0.94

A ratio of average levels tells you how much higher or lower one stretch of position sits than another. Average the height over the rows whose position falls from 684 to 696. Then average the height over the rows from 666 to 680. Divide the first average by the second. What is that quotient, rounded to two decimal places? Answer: 0.69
